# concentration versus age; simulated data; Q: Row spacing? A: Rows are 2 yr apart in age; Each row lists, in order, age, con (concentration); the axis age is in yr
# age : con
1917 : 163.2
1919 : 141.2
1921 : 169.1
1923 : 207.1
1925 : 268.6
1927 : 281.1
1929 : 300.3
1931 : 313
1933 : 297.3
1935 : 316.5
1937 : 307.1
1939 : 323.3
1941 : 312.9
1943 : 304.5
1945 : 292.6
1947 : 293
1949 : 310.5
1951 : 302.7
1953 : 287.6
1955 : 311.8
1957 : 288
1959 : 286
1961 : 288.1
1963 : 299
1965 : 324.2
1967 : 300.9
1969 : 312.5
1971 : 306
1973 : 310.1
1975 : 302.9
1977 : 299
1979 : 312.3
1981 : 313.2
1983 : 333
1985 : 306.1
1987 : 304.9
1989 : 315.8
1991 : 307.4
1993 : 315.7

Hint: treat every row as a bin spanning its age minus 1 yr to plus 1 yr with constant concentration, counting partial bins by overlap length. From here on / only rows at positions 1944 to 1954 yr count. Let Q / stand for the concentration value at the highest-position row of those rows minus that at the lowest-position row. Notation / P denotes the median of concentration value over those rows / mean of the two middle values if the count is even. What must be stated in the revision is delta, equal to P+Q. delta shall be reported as 288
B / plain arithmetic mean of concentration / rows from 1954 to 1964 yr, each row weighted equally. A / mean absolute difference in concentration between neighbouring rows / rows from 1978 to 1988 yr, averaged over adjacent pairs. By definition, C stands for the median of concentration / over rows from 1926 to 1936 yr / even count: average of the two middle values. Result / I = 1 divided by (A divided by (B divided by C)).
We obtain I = 0.080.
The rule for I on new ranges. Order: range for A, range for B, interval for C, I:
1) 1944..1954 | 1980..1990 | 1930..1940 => 0.099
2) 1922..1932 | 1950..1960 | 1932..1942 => 0.036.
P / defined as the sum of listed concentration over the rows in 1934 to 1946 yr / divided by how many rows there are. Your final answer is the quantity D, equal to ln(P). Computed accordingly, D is 5.73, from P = 309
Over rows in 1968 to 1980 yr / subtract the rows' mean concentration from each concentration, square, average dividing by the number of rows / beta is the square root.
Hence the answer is 5.0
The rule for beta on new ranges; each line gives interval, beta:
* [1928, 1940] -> 9.0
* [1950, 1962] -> 9.7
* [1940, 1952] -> 7.8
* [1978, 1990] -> 9.2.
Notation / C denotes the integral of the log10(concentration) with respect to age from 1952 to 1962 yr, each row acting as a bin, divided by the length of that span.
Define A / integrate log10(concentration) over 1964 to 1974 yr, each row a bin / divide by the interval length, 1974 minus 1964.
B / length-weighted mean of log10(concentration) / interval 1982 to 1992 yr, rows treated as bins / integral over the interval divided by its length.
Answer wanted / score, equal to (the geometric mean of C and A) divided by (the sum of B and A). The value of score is 0.497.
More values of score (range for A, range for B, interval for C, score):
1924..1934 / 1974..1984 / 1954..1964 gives 0.497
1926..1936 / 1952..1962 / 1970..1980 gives 0.502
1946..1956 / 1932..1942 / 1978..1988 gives 0.500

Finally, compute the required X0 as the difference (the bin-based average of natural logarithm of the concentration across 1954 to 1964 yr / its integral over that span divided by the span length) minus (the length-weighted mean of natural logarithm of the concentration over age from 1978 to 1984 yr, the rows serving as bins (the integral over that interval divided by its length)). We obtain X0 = -0.08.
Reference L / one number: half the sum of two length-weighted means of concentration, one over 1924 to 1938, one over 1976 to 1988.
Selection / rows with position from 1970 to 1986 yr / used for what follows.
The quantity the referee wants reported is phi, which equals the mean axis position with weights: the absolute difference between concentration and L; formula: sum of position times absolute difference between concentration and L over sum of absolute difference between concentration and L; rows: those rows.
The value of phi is 1980.3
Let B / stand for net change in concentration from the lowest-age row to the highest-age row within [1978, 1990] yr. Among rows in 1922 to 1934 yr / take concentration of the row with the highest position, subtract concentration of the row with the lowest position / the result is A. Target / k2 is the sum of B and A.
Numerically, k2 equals 94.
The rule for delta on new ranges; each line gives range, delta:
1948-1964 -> 282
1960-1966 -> 335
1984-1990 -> 316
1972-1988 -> 303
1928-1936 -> 323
